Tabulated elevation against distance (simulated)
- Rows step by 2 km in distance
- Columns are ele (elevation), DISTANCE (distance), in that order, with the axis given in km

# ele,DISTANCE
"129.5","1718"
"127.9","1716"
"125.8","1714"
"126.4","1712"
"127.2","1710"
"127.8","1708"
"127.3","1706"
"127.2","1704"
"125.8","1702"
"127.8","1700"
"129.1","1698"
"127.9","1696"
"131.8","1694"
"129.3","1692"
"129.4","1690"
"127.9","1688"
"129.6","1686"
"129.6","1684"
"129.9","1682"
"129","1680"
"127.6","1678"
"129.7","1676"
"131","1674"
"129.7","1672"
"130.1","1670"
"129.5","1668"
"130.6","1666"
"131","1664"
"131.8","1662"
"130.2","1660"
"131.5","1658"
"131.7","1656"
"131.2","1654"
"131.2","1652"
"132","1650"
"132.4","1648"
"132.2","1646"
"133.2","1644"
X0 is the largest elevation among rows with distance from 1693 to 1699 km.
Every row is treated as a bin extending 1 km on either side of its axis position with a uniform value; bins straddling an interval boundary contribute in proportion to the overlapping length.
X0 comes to 131.8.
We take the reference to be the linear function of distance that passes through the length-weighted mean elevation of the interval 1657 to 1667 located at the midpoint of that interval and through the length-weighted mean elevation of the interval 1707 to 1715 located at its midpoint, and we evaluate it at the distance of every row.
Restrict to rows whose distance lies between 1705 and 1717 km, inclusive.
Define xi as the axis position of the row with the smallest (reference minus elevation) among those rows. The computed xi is 1716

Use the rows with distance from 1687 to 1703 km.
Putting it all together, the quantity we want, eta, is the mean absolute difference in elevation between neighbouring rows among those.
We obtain 1.79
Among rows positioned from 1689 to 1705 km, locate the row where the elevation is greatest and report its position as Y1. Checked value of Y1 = 1694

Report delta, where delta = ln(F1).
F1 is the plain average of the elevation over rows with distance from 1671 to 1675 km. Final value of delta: 4.870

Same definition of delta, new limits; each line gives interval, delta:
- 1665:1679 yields 4.866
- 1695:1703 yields 4.849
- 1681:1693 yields 4.862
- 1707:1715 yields 4.843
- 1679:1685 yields 4.864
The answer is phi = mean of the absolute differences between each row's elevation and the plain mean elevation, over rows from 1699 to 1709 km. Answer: 0.55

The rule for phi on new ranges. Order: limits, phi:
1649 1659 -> 0.26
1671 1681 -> 0.88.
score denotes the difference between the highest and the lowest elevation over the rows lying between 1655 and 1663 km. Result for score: 1.60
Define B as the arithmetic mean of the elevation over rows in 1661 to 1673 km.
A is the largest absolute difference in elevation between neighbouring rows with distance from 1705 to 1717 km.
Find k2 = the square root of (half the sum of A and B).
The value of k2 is 8.14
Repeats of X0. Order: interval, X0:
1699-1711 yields 127.8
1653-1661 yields 131.7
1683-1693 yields 129.6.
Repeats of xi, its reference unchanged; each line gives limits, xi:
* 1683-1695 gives 1694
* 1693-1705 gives 1694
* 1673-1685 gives 1674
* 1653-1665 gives 1662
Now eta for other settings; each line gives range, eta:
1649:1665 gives 0.74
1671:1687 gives 1.04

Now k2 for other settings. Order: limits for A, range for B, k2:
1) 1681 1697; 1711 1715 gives 8.06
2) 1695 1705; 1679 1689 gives 8.10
